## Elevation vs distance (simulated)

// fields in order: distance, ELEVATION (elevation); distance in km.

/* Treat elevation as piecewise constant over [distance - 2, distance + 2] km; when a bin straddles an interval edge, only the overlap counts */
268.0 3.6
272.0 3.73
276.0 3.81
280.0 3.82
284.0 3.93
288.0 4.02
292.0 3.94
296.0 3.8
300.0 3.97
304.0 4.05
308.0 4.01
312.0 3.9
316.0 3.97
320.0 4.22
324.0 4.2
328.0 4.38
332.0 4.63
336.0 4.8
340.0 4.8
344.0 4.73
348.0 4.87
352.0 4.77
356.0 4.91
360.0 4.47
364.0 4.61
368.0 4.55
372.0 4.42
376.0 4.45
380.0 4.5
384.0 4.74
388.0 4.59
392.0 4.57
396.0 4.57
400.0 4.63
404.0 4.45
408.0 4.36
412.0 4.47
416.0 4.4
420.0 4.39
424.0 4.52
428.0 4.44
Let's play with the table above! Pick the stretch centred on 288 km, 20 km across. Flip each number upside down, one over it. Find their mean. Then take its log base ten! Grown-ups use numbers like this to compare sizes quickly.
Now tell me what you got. -0.591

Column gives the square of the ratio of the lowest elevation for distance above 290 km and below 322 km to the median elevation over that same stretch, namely 0.92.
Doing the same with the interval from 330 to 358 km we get 0.93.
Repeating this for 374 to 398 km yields 0.95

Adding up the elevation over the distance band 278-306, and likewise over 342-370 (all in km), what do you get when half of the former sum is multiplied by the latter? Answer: 453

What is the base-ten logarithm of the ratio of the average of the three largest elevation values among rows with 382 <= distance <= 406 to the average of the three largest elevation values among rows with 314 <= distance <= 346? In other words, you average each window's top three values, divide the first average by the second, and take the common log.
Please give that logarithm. -0.01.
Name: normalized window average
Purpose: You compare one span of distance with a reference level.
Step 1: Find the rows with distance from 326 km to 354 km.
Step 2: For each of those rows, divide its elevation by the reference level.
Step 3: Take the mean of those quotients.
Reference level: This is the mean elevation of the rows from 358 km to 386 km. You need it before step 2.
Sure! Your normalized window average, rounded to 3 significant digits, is 1.04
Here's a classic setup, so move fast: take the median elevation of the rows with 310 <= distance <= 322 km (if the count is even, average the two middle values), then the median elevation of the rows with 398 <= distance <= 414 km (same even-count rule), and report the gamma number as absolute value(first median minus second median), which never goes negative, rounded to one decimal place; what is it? 0.5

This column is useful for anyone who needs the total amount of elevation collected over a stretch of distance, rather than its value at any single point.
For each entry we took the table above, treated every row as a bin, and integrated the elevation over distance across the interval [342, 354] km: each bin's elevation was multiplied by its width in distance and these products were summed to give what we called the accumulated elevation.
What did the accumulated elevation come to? 57.5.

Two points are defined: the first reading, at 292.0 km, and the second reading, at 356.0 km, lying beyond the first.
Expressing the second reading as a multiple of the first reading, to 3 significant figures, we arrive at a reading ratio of 1.25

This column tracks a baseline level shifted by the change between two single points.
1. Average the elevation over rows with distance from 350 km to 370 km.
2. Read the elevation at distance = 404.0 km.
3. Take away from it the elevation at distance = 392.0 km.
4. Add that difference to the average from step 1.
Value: 4.5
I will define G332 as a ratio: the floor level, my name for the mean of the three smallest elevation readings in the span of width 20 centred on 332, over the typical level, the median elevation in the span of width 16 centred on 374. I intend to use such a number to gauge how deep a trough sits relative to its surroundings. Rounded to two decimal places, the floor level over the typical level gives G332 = 0.98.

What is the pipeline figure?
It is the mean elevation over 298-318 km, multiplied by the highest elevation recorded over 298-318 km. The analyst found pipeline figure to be 16.1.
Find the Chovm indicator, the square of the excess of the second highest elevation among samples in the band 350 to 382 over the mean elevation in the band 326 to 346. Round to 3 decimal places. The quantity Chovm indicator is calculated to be 0.010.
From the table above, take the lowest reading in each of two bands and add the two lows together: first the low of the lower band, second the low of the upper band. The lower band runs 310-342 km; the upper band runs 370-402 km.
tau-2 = 8.3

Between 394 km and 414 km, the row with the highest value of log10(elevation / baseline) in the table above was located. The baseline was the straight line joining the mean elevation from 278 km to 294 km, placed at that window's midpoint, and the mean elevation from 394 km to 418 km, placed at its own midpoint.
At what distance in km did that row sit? 400.0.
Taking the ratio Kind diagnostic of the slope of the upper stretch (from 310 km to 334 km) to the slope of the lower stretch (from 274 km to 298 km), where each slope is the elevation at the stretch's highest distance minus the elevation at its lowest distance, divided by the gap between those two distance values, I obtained -73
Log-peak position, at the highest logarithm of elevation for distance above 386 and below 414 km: 400.0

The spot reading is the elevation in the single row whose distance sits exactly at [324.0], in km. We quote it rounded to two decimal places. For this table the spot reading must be 4.20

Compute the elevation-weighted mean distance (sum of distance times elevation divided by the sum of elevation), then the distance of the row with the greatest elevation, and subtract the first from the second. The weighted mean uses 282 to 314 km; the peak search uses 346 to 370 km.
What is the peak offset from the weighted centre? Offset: 58.0 km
